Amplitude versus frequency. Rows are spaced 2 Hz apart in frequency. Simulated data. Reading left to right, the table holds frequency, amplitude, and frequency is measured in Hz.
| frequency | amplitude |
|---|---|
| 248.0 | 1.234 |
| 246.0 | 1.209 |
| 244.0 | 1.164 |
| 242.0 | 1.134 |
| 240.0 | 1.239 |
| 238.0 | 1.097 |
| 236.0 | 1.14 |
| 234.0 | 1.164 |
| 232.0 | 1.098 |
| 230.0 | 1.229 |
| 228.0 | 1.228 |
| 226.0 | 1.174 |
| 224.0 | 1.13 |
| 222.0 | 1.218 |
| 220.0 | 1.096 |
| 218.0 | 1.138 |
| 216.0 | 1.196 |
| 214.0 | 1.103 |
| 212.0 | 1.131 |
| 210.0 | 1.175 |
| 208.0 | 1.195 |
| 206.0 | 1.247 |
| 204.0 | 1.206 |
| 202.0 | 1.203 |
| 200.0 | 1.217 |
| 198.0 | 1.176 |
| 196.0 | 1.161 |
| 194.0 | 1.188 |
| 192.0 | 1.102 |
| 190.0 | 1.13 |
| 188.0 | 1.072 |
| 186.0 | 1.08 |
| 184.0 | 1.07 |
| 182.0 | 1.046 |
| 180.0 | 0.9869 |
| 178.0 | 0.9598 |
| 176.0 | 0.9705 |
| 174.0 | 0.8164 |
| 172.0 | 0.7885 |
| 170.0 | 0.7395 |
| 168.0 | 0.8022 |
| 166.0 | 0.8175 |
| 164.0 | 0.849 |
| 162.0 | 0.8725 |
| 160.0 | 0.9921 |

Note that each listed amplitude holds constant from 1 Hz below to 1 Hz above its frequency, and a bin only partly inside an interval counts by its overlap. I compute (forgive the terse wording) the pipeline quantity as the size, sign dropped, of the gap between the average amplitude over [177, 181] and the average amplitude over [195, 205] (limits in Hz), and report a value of 0.22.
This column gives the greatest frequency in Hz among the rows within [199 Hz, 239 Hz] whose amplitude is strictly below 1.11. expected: 238.0 Hz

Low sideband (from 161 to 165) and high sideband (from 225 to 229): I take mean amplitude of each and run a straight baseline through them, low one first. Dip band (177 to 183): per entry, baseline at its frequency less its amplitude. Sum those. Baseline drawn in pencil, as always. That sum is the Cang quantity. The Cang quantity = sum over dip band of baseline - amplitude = -0.14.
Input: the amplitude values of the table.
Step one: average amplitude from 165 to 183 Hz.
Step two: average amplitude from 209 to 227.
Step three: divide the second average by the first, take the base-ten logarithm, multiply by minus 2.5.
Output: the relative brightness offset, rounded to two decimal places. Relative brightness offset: -0.29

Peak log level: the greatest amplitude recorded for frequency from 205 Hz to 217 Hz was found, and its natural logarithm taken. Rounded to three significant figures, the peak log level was 0.221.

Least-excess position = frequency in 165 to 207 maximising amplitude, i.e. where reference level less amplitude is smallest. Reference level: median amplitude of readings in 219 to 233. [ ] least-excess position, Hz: 206.0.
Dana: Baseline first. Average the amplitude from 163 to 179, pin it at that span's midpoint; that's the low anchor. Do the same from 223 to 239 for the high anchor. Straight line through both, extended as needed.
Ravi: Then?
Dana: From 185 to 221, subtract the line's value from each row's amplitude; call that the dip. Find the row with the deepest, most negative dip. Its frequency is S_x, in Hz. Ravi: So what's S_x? 220.0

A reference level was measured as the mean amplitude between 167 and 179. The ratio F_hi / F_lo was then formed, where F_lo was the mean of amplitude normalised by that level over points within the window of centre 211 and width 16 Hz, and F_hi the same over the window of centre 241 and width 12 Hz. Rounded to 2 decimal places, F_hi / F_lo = 0.99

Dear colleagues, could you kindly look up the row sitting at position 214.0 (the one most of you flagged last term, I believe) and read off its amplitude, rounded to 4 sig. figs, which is 1.103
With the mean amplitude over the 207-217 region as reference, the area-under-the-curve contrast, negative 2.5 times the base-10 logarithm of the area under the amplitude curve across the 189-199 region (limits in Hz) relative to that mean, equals -2.49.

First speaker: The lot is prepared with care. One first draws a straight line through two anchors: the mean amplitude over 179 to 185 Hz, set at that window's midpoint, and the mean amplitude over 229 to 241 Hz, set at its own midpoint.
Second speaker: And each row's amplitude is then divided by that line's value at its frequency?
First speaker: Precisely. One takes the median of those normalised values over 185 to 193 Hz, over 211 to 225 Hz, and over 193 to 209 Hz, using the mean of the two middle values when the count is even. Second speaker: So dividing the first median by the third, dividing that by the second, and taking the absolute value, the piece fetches 0.92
